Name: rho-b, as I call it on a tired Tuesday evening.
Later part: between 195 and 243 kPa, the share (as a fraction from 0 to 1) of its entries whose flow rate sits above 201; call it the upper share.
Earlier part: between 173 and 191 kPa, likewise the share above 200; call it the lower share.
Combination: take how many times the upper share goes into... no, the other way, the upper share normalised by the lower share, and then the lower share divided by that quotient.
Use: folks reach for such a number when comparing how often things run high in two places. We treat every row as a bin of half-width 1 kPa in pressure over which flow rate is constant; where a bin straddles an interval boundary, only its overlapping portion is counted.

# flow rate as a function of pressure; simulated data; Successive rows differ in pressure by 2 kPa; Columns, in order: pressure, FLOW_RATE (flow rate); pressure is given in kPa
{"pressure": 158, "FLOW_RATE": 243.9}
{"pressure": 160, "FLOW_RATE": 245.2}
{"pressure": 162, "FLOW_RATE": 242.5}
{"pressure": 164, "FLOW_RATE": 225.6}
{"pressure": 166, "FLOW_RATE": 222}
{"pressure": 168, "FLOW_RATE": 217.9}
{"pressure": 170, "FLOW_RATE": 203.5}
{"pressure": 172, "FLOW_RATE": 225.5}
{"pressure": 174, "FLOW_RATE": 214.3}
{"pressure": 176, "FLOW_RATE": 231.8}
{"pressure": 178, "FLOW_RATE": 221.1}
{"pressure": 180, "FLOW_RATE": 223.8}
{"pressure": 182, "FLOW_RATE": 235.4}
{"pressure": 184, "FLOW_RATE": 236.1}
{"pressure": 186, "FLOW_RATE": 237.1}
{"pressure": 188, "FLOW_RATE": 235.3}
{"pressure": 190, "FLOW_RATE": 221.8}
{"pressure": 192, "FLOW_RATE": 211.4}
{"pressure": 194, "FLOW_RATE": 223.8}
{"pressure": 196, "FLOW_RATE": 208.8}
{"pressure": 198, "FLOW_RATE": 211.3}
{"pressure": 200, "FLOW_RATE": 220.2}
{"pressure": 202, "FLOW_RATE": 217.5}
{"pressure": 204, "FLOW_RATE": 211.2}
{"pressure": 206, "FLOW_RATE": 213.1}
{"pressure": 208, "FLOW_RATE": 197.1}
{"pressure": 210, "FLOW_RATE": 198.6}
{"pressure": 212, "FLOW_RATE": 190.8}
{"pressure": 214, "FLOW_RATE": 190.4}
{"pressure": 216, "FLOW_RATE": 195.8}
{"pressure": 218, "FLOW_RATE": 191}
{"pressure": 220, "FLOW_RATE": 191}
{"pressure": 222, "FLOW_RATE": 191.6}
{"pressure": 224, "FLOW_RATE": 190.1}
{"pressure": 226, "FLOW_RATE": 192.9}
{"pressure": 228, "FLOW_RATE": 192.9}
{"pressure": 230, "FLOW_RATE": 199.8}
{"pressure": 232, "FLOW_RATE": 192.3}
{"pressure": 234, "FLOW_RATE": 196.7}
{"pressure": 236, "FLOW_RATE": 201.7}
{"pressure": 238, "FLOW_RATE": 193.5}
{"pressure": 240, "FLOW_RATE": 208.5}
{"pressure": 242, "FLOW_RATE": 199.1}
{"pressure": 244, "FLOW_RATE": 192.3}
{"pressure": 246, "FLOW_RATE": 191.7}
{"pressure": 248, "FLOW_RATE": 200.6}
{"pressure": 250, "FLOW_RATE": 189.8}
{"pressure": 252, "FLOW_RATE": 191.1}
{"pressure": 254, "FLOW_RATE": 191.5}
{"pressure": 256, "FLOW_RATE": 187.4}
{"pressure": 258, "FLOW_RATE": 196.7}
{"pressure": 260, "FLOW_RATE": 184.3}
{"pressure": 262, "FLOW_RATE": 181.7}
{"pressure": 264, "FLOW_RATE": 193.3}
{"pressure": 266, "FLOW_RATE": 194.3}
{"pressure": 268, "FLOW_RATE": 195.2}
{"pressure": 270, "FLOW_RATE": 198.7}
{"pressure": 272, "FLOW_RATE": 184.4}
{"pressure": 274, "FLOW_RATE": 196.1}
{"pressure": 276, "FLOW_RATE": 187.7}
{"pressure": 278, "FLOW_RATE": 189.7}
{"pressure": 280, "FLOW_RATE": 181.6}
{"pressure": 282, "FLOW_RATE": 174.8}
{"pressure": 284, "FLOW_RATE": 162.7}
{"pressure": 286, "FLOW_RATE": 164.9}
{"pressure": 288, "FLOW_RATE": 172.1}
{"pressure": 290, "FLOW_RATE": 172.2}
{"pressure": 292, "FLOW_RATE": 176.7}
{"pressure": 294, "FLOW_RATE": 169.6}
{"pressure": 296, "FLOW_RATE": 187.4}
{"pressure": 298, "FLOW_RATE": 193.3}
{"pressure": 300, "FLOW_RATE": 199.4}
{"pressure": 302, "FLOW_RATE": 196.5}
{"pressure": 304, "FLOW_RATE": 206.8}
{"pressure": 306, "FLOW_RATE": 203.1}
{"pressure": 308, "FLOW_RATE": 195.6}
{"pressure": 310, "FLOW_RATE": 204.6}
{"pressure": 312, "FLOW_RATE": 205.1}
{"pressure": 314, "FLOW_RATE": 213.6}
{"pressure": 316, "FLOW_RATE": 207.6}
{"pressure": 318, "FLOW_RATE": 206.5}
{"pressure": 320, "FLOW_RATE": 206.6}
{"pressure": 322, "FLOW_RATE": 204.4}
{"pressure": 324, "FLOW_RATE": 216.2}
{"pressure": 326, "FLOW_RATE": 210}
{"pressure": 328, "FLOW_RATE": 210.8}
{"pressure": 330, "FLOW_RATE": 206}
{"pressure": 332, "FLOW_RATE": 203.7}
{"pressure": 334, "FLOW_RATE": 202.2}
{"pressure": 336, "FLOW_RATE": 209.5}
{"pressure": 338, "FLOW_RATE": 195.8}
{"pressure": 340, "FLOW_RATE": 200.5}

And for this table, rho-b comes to 3.00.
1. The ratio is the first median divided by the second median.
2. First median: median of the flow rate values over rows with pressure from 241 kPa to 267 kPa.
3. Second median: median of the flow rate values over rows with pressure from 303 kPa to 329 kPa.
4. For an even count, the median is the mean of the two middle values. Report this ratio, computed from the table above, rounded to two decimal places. 0.93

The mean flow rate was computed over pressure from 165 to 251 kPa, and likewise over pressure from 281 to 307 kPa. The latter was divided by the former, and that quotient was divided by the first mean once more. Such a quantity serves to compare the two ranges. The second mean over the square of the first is 0.0042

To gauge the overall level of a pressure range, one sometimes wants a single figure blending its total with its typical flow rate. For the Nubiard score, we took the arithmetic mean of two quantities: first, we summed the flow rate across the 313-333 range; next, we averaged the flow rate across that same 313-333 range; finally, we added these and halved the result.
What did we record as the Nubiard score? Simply 1147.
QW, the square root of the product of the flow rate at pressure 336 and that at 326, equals 210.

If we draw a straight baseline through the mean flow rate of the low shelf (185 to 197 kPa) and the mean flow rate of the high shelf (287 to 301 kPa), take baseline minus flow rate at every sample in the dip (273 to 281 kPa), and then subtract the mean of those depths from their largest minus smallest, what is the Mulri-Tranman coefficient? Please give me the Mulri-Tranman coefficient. 12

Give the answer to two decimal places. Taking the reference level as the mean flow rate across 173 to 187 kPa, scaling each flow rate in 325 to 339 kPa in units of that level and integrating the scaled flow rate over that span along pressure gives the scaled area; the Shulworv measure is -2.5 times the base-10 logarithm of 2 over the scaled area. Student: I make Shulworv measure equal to 2.00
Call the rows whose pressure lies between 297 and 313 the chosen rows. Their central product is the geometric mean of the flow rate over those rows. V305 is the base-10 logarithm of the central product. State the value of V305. 2.30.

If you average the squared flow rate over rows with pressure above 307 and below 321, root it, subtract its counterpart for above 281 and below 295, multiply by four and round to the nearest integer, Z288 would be 141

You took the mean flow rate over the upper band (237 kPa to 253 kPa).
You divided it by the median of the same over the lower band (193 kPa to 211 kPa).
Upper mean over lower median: 0.93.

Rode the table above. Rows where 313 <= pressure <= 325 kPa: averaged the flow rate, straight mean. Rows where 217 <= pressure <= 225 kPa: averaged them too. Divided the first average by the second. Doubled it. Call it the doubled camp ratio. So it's 2.19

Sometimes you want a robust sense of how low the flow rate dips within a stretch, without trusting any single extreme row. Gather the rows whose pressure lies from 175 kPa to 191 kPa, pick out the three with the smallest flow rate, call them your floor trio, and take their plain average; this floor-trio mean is 222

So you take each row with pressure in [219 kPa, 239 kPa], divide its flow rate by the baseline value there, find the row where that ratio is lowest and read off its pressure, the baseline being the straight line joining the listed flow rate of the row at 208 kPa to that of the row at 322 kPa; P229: 224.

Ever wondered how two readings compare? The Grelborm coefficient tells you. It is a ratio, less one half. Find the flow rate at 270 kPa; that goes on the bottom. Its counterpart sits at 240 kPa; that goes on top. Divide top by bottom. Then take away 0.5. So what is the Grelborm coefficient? 0.549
